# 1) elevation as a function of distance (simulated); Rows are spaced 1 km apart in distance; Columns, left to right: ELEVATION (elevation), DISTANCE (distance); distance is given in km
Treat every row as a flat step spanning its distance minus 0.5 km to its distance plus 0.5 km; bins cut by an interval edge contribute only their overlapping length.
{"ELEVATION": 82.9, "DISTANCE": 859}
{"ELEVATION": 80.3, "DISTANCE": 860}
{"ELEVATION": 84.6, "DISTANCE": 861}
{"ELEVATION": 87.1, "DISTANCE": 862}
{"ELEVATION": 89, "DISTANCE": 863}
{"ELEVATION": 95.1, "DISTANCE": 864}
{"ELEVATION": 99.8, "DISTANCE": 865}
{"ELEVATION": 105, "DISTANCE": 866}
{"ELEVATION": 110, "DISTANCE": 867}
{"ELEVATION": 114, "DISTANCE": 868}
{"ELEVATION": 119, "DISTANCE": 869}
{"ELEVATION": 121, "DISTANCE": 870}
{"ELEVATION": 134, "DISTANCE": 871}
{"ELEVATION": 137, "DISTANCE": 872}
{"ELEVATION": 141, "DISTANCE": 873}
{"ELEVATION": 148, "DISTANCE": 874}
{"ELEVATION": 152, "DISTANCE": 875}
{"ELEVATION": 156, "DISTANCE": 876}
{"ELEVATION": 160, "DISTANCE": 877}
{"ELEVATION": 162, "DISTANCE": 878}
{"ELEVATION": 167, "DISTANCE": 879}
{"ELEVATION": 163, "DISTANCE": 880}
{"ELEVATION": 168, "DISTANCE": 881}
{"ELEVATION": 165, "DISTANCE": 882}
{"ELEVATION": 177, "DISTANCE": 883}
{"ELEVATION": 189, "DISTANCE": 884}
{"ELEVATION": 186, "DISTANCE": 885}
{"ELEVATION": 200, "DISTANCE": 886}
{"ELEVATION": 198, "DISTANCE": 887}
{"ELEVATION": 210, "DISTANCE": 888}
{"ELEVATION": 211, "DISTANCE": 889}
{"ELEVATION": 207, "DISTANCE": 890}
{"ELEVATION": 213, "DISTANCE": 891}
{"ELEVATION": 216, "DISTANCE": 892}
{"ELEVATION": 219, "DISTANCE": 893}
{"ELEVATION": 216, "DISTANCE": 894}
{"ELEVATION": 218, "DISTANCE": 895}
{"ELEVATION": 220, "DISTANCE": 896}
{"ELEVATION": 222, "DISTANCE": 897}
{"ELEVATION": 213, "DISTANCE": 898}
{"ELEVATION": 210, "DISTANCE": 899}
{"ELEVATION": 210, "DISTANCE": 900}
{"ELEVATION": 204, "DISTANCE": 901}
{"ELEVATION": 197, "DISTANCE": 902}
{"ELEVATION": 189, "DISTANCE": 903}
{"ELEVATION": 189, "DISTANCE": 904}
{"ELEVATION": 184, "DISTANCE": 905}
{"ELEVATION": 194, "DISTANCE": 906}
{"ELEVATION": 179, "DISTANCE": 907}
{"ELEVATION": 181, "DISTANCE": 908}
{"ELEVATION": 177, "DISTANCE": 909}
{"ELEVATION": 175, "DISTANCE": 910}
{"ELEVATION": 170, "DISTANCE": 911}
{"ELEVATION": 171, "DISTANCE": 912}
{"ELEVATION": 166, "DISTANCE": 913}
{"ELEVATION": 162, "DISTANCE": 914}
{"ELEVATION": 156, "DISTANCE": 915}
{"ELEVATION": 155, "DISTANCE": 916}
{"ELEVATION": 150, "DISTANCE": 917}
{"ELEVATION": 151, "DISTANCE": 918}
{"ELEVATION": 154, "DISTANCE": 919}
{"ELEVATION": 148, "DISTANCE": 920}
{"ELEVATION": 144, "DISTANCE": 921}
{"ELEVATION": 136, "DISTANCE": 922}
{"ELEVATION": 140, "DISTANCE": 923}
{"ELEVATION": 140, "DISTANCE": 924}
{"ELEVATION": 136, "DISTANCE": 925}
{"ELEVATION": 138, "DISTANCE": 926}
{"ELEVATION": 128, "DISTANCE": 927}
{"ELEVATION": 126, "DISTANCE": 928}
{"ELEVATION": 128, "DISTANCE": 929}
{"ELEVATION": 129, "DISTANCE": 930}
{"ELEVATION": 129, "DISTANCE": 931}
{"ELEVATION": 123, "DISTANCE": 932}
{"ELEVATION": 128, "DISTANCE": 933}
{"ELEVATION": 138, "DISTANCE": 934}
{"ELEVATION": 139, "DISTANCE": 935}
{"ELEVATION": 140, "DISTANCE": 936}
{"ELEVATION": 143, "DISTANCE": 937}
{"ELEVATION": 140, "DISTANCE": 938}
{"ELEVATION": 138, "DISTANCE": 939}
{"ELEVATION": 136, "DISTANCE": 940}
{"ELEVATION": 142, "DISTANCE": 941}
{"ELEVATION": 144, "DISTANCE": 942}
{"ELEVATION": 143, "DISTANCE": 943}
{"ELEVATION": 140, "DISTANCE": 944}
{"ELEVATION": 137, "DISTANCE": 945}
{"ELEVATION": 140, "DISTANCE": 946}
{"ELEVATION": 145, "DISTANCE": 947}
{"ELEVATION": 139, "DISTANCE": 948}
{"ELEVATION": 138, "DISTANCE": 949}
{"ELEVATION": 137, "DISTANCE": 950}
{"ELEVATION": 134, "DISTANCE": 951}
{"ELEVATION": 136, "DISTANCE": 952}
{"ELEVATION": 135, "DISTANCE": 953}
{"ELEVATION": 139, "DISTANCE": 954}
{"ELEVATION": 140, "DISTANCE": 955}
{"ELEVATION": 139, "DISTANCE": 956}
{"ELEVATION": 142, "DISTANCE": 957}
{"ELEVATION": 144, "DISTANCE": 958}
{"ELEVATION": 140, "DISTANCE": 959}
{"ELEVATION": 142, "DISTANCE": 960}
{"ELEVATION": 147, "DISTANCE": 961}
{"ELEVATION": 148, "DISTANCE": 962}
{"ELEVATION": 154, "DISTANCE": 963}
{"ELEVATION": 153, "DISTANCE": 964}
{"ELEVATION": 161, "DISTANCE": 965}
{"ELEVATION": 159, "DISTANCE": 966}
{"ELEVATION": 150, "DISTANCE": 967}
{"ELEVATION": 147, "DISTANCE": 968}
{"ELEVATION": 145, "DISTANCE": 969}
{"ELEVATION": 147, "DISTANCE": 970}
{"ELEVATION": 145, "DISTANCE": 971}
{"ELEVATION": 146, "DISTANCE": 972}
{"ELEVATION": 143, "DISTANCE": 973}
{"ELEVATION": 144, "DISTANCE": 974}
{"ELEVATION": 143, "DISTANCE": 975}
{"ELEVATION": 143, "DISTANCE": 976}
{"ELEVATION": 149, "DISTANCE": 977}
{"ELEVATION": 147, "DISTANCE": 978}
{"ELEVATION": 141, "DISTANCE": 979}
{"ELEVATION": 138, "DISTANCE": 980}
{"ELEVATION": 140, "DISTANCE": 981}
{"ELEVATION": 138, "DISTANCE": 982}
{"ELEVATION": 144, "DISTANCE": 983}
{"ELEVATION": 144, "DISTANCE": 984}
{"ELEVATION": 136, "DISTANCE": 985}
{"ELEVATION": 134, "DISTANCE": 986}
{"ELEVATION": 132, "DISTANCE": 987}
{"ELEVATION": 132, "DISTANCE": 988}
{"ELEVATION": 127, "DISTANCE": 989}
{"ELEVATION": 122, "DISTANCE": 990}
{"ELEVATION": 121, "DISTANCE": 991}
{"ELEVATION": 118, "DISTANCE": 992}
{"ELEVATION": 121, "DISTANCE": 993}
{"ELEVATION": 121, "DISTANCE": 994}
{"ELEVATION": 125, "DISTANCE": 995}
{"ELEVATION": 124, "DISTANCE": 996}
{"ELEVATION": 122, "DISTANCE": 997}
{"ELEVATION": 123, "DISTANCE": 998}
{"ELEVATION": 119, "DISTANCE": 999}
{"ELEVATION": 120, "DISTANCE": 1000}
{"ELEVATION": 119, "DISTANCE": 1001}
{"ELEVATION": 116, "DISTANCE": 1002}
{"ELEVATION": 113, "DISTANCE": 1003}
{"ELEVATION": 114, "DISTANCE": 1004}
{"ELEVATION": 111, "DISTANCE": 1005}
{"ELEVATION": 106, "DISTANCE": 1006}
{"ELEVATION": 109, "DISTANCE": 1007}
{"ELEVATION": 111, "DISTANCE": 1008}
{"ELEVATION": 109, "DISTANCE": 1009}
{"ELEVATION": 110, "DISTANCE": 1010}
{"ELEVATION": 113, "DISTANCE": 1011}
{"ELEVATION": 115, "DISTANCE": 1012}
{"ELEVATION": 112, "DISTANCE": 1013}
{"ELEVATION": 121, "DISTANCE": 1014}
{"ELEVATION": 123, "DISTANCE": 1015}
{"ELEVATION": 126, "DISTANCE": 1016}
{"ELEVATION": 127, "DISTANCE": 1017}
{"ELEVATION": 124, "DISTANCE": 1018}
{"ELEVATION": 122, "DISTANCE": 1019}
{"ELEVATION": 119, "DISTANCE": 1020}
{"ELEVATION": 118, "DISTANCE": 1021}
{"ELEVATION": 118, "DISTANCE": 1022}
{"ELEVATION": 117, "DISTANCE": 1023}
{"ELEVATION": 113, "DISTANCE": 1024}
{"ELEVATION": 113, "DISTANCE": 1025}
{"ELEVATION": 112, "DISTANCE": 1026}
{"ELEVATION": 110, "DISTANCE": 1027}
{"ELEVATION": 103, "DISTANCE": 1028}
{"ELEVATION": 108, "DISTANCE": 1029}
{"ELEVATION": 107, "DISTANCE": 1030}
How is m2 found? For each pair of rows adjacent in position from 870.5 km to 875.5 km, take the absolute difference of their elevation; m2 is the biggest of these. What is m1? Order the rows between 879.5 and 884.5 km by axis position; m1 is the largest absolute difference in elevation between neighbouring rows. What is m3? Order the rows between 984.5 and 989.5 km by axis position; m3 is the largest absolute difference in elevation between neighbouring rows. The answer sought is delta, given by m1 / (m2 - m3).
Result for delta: 6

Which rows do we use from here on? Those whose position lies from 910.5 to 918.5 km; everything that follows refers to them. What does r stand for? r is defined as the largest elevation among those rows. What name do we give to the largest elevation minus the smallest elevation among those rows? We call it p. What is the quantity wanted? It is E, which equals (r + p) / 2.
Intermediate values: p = 21.0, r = 171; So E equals 96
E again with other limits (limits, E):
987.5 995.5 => 73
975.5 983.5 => 80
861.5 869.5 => 75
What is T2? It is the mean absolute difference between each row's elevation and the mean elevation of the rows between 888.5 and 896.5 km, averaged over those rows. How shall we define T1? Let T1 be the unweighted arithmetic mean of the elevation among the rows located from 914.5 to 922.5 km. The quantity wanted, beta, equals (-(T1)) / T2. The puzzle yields -43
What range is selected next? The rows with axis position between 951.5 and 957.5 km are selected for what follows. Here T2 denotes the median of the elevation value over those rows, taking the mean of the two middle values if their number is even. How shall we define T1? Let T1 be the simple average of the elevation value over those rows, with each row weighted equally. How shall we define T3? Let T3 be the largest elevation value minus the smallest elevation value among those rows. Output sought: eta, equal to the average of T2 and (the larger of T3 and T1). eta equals 139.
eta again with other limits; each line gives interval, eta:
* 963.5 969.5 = 152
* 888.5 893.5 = 213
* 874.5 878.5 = 158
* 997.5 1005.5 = 117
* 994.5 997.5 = 124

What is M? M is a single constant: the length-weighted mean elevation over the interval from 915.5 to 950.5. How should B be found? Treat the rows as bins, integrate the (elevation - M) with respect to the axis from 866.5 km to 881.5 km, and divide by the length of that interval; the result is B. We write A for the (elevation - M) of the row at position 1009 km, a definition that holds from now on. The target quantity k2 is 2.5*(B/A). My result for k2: -0.38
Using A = -30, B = 4.6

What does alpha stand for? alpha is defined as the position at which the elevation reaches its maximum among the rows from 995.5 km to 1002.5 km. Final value 996 km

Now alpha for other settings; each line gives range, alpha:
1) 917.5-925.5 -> 919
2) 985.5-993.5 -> 986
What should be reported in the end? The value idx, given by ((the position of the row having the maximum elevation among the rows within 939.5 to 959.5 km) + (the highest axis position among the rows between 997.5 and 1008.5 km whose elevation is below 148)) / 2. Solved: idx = 977.5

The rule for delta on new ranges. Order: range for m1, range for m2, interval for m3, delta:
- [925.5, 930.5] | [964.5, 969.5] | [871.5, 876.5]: 5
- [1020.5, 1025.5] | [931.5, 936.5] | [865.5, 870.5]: 1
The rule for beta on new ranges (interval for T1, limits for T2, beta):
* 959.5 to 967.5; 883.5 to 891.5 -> -18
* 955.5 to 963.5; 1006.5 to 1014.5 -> -50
